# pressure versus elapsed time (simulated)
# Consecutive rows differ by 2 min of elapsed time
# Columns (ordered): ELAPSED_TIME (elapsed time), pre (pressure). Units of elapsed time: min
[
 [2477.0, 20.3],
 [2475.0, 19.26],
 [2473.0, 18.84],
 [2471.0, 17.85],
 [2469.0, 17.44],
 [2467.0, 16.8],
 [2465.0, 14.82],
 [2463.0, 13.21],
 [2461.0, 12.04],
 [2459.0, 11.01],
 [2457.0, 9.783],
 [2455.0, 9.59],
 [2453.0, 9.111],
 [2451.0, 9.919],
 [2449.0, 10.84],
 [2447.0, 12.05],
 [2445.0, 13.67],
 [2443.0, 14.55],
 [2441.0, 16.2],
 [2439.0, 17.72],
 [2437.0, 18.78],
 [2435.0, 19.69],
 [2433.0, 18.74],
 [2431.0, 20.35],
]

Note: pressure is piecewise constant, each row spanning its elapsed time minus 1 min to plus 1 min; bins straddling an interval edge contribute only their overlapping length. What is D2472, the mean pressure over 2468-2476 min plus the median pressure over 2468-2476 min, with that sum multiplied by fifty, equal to 1835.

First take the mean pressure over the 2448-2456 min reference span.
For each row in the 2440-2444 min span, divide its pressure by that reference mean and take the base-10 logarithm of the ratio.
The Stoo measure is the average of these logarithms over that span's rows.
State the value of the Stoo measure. 0.192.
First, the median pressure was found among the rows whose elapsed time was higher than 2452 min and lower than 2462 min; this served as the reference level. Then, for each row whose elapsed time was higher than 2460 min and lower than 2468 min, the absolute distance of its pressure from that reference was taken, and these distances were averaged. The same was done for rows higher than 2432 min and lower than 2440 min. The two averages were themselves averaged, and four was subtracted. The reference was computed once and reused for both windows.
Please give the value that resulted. 2.7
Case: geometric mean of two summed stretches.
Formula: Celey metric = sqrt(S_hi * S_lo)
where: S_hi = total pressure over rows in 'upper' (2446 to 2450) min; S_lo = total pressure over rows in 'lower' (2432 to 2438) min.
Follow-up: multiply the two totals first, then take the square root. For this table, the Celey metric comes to 36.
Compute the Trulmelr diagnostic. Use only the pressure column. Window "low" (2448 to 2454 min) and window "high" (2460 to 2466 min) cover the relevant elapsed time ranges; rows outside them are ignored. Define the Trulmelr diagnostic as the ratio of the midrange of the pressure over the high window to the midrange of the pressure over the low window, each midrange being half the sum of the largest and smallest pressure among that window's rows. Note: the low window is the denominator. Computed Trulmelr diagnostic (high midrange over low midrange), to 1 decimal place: 1.3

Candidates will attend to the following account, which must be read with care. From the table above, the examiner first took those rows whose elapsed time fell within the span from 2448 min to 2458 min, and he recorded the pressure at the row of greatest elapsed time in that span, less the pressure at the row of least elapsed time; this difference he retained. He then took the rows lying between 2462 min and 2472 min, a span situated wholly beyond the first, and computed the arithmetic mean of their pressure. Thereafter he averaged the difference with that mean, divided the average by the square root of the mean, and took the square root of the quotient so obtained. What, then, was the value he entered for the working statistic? 1.37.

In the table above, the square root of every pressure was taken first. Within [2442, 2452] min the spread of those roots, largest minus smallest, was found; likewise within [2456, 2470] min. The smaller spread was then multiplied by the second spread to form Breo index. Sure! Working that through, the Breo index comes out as 0.70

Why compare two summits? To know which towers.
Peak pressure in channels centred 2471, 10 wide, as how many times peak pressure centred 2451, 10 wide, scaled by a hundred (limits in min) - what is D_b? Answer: 160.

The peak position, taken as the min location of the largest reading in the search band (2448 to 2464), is 2463.0 min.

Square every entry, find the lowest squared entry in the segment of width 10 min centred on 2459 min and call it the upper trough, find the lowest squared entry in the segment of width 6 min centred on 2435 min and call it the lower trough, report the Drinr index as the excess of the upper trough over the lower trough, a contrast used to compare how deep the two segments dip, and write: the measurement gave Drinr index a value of -259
